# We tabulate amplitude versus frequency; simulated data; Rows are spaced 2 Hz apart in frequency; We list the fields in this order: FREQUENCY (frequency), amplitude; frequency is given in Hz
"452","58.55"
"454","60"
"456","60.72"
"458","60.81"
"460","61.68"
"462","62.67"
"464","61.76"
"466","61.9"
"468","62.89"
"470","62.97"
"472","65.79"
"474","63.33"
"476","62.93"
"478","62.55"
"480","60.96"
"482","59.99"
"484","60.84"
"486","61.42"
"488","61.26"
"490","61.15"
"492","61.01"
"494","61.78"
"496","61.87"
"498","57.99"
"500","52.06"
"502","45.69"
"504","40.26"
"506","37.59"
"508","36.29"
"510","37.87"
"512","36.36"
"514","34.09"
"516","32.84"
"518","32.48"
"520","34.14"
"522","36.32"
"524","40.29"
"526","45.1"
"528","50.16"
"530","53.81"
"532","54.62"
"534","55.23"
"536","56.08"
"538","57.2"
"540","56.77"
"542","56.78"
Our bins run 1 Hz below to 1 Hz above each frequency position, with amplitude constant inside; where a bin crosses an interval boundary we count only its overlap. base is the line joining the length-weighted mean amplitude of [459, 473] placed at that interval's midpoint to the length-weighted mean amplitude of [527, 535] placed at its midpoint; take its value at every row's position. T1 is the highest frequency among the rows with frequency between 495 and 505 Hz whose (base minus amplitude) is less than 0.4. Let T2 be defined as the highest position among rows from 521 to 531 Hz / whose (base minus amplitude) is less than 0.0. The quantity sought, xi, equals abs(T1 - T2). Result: 32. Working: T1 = 498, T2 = 530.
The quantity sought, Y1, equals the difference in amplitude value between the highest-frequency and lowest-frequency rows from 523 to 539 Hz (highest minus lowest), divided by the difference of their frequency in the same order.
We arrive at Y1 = 1.2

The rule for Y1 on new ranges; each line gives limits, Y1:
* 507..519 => -0.4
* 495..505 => -2.7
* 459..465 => 0.0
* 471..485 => -0.4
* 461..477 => 0.0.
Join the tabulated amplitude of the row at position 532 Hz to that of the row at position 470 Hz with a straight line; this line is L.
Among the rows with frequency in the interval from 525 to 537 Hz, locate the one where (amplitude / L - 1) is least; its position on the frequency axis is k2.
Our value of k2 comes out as 526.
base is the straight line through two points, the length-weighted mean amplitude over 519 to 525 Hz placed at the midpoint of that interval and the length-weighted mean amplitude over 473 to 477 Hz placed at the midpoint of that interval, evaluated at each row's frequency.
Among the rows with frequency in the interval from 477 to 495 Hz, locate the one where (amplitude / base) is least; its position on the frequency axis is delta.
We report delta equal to 480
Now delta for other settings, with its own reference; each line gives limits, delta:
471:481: 474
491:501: 500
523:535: 524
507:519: 508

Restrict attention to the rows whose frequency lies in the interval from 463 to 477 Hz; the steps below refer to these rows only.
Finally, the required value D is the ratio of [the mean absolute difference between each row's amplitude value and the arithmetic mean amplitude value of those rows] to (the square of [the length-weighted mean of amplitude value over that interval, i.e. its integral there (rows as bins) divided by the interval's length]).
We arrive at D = 0.0002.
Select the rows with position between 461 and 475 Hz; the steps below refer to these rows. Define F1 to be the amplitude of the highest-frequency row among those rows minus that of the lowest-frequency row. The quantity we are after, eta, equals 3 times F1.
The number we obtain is 2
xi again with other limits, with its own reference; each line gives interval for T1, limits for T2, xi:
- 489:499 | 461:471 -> 28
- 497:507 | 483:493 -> 6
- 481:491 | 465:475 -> 16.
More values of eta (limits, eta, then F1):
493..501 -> -29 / -10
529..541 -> 9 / 3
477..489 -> -4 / -1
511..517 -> -11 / -4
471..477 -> -9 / -3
